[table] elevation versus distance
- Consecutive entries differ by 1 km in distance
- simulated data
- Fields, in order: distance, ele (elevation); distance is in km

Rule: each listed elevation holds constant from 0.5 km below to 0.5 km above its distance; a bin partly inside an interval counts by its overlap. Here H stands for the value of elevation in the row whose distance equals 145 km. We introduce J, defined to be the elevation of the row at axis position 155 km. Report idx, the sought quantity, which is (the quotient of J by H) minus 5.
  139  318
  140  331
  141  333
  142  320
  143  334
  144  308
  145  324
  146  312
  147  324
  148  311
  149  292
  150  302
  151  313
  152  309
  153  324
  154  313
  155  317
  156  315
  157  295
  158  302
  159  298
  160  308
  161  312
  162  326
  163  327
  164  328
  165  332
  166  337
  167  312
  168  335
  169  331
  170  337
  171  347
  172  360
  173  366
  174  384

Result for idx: -4.02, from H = 324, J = 317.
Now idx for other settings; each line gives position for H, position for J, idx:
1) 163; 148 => -4.05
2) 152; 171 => -3.88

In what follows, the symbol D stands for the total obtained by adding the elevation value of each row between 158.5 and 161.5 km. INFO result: 918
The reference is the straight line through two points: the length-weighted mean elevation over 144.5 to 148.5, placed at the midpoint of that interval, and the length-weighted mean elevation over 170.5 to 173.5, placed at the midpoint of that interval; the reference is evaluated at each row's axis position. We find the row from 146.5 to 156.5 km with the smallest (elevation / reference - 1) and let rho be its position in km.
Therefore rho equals 149 km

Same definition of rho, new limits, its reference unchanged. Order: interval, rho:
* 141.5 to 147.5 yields 144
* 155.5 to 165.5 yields 157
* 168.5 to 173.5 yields 169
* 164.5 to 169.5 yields 167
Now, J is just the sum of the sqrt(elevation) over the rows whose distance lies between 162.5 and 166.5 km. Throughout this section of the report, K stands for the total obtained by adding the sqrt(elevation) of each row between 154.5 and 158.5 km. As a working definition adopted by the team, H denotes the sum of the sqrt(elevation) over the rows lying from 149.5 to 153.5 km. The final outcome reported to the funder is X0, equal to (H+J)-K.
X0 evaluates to 73.3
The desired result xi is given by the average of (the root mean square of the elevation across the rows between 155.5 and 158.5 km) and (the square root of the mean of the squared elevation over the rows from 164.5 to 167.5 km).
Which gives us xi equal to 316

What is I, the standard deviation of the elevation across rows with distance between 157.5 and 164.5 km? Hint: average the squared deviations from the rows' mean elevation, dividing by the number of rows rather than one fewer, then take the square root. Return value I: 11.6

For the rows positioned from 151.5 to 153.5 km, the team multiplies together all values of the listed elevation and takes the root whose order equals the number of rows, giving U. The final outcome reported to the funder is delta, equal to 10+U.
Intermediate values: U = 316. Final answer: 326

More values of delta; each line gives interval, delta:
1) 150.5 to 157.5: 322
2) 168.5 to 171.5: 348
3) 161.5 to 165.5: 338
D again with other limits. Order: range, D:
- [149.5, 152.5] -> 924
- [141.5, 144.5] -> 962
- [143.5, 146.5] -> 944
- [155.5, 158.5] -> 912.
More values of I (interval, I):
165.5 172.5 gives 13.6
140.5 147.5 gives 9.0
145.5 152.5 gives 9.2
